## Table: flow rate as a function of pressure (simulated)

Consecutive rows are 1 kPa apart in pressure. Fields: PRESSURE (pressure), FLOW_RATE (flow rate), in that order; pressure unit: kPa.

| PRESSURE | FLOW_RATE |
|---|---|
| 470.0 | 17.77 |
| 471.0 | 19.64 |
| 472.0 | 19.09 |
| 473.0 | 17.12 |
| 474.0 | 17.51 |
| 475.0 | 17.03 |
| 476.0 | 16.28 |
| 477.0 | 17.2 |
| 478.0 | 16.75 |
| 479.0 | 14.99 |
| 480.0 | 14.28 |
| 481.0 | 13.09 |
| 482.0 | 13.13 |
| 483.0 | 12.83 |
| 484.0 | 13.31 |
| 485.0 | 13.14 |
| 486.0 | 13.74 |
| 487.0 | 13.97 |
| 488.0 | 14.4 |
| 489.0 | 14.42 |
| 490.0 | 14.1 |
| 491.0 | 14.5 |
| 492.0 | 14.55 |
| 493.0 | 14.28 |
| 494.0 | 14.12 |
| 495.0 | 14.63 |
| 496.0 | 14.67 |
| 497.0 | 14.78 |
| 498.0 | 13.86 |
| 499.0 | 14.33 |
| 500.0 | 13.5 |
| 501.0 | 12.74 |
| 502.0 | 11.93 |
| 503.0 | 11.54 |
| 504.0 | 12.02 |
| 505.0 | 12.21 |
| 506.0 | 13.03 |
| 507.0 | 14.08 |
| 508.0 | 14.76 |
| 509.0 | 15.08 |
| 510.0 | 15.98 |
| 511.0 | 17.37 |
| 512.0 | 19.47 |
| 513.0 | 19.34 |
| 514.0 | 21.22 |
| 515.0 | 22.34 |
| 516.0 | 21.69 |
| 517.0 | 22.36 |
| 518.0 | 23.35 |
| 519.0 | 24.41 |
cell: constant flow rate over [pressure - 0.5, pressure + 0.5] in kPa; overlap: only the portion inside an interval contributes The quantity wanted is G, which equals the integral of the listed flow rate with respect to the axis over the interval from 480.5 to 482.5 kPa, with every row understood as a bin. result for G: 26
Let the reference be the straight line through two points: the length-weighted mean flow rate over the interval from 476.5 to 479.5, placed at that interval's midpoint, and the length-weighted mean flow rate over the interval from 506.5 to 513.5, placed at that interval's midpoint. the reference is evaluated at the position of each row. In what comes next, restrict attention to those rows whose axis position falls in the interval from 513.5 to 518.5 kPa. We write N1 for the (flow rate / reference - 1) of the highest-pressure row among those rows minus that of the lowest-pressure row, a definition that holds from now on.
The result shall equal 0.13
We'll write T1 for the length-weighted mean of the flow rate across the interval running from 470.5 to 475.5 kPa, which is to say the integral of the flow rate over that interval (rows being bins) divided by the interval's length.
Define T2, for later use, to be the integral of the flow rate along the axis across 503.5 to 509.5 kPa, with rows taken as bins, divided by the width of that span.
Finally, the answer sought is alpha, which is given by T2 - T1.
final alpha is -5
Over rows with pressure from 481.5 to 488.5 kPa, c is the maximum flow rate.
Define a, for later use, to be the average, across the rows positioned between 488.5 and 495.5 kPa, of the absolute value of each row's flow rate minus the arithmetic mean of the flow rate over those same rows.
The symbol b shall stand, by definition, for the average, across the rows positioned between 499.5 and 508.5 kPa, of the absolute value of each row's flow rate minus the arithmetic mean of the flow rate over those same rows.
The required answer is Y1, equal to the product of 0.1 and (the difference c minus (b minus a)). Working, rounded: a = 0.18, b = 0.9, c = 14.4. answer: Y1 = 1.37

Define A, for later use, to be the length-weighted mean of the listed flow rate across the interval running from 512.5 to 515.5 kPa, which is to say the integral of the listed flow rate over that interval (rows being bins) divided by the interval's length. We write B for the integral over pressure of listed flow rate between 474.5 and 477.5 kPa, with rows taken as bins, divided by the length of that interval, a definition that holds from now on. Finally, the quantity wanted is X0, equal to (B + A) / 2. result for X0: 18.9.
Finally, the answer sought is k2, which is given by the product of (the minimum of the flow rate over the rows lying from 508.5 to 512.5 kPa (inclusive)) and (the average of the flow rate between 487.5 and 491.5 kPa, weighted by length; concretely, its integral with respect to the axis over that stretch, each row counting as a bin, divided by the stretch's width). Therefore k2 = 216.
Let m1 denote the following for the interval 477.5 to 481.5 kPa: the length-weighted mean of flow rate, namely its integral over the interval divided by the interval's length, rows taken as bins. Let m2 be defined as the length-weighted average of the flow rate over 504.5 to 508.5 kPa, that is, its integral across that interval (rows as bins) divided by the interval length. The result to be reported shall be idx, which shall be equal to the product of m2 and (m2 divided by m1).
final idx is 12.4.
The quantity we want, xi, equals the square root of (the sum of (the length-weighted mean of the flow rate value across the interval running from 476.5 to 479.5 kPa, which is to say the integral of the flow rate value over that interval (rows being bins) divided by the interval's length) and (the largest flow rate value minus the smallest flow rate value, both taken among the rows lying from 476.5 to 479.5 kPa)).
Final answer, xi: 4.30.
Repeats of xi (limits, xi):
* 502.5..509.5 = 4.10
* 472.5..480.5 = 4.43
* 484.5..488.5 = 3.88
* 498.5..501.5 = 3.89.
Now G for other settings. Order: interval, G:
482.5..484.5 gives 26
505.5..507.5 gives 27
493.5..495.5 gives 29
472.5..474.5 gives 35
